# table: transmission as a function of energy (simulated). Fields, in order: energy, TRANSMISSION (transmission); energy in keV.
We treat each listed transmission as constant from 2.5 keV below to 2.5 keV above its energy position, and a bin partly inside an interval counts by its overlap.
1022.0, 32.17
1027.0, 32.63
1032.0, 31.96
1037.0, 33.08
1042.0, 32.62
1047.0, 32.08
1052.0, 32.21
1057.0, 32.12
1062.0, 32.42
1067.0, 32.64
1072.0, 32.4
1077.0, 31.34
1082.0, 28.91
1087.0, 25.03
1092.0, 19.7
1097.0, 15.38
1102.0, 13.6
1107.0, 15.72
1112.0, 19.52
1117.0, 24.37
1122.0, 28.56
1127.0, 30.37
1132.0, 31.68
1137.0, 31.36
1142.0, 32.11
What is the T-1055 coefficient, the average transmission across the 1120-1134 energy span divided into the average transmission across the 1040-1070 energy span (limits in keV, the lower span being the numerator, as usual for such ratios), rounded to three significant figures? 1.07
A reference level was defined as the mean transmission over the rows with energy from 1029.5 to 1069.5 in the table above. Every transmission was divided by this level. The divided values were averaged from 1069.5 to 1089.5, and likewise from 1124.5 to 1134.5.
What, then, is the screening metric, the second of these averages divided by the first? 1.05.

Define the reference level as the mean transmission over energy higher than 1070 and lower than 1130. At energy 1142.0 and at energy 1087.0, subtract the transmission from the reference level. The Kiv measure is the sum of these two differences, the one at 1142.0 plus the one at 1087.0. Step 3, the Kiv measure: -10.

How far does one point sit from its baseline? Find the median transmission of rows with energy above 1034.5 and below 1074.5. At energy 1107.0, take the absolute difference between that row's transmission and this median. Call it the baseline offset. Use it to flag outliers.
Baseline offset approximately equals 16.7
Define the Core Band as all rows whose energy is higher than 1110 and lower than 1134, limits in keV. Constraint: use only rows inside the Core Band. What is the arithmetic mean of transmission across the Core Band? 27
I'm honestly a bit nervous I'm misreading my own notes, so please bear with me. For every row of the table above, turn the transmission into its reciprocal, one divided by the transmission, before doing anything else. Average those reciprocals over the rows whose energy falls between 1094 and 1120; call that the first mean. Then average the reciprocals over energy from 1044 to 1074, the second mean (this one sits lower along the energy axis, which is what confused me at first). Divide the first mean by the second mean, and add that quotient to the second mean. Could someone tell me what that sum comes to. 1.9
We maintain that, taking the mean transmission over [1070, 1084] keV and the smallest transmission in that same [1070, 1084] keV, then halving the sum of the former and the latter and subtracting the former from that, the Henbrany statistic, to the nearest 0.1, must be -1.0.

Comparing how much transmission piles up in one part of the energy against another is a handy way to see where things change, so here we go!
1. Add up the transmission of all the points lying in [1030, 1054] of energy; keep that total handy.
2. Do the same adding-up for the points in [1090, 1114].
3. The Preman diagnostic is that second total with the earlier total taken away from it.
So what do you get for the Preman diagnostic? -78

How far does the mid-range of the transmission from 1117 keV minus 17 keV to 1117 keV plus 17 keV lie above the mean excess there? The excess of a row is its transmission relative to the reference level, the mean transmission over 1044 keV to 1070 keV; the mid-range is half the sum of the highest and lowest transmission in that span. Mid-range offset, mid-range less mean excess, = 31.5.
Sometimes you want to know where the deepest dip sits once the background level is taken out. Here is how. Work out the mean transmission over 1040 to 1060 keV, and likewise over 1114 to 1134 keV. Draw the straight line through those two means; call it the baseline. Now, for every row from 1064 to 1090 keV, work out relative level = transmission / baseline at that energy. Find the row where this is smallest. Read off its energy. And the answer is 1087.0 keV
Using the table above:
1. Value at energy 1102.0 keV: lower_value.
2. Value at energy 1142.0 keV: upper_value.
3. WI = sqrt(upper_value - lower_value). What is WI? 4.3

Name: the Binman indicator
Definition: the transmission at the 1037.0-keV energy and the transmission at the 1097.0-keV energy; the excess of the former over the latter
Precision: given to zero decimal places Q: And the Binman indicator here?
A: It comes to 18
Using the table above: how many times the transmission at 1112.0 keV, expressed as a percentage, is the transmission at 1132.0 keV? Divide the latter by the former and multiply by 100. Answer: 162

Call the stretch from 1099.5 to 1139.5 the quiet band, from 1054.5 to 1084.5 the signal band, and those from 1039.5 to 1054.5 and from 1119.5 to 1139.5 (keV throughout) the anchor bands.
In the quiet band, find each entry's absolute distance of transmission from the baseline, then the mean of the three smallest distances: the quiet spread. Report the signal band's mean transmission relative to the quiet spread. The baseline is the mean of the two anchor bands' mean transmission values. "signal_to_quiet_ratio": 70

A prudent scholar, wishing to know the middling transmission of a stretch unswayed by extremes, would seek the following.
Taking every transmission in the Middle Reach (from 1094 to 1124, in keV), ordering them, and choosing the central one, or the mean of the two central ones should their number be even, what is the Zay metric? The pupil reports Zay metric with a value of 17.6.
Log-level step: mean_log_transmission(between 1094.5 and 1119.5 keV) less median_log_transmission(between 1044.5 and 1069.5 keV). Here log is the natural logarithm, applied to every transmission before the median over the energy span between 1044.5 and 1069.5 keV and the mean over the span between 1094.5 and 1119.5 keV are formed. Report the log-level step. -0.62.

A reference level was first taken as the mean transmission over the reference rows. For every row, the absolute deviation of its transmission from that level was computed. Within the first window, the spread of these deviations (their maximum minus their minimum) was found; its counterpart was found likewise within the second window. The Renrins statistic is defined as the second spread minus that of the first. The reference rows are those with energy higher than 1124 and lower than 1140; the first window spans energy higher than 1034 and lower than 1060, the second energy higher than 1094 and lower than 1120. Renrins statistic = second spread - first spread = 10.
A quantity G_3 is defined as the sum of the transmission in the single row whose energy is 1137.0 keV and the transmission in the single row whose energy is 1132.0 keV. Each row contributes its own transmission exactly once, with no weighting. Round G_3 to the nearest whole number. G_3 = 63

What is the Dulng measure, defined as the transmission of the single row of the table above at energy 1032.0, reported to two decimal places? 31.96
